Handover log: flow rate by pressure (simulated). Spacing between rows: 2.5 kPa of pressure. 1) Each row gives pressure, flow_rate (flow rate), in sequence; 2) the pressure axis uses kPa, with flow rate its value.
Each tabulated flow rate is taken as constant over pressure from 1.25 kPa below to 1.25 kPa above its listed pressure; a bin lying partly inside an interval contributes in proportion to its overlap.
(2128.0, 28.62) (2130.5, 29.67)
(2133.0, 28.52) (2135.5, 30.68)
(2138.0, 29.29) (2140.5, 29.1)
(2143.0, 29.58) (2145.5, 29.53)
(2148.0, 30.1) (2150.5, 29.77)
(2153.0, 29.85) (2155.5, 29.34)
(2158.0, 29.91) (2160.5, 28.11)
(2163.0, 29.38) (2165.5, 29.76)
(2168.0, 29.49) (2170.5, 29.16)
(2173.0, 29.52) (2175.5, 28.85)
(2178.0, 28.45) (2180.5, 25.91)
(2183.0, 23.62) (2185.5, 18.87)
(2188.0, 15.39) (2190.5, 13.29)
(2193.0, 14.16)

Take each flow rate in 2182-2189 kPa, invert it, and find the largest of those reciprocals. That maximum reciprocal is 0.0650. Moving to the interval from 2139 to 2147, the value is 0.0344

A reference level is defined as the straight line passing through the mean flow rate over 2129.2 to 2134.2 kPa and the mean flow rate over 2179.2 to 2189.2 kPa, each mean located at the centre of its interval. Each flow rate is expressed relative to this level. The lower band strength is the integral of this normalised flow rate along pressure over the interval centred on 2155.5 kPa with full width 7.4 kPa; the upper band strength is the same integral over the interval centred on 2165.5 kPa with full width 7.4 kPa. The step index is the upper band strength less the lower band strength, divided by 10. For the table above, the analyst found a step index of 0.05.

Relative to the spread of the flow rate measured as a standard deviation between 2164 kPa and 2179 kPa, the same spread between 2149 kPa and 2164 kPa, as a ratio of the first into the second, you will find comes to 1.4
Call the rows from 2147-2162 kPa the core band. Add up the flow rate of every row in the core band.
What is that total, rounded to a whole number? 177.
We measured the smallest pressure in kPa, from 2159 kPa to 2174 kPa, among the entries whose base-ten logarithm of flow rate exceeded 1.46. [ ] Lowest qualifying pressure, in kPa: 2163.0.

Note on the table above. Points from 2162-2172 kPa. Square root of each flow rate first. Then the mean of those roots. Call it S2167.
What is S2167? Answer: 5.43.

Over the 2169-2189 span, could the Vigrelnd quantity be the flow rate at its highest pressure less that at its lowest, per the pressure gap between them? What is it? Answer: -0.79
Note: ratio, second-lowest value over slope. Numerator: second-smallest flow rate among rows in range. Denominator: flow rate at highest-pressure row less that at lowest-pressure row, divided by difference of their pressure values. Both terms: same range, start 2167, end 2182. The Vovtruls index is -99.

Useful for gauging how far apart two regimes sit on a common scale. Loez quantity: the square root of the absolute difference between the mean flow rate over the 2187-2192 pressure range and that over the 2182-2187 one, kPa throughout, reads 2.6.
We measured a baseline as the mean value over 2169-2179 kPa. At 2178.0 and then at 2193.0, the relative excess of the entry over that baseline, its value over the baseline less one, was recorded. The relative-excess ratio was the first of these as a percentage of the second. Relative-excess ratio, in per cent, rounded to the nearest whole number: 4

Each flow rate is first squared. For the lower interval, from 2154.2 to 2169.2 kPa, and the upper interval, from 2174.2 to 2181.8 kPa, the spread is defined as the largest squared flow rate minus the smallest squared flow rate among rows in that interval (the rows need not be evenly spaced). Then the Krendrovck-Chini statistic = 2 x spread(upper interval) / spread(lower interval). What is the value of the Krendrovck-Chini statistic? 3.1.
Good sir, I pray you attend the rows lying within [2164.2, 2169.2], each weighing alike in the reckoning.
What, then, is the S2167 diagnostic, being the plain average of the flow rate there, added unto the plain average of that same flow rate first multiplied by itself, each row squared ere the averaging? 907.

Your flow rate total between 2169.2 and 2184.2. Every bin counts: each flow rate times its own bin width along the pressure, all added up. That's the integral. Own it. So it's 414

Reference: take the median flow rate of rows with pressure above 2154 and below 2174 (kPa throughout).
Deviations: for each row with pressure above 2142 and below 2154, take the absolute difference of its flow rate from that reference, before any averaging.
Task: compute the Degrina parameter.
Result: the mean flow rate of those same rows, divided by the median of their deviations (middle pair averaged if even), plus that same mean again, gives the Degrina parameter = 119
